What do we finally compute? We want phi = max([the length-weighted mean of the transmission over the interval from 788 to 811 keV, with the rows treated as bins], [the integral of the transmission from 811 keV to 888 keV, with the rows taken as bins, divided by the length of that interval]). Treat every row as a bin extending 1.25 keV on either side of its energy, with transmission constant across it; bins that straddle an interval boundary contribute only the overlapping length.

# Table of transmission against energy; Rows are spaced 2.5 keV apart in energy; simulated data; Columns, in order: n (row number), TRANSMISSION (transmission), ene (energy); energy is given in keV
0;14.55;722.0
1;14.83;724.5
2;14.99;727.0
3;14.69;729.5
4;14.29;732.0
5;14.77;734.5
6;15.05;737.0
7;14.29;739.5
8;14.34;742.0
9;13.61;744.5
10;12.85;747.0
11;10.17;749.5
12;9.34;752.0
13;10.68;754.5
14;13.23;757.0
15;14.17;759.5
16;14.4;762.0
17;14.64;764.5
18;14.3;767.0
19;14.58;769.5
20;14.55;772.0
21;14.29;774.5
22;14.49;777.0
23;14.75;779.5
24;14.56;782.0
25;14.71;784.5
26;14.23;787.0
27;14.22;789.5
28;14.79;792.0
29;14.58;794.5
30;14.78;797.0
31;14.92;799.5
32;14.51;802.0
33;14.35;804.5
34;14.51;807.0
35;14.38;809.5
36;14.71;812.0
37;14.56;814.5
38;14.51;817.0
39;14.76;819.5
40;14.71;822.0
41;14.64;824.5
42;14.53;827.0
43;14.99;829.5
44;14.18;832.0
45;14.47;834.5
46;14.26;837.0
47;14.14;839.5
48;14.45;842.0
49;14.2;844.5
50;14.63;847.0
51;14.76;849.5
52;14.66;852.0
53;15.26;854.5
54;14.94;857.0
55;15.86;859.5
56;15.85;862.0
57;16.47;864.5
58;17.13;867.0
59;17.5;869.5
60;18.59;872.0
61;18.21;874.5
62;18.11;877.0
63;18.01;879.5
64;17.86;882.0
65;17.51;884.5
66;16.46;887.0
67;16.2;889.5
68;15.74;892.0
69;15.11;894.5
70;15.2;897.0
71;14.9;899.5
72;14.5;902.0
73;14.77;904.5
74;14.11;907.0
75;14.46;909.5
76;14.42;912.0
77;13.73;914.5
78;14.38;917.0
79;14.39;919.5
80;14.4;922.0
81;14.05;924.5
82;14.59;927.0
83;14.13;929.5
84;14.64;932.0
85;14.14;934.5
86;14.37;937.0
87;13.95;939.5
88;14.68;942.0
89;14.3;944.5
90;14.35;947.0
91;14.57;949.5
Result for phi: 15.6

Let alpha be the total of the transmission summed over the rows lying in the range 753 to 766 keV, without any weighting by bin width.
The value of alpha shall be 67.1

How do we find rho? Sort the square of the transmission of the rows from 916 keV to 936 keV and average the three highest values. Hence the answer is 212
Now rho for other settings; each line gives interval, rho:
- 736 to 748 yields 212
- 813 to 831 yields 220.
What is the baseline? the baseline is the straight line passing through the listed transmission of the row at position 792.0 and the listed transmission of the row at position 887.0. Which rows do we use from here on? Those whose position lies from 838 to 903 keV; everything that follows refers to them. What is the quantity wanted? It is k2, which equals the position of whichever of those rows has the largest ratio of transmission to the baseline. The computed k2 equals 872.0 keV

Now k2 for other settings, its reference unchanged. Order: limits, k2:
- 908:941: 909.5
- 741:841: 742.0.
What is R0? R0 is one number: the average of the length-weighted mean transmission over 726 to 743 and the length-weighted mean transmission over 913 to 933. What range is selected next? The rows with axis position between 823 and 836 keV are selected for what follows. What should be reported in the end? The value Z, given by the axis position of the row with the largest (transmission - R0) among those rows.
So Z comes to 829.5 keV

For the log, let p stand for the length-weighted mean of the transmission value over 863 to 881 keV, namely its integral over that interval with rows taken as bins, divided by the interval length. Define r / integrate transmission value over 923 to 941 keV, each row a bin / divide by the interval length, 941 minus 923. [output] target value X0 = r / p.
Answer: 0.81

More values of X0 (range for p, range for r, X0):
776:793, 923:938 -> 0.99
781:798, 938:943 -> 0.98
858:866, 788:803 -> 0.91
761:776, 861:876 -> 1.20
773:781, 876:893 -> 1.18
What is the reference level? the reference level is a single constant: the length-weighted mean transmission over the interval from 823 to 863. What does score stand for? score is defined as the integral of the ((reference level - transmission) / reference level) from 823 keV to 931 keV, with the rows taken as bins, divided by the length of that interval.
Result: -0.04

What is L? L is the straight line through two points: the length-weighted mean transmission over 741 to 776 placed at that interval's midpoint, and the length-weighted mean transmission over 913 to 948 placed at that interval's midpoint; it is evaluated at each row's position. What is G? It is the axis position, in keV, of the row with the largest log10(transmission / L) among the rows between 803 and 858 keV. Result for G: 854.5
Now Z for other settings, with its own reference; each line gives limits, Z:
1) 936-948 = 942.0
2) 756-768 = 764.5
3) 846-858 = 854.5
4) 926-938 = 932.0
